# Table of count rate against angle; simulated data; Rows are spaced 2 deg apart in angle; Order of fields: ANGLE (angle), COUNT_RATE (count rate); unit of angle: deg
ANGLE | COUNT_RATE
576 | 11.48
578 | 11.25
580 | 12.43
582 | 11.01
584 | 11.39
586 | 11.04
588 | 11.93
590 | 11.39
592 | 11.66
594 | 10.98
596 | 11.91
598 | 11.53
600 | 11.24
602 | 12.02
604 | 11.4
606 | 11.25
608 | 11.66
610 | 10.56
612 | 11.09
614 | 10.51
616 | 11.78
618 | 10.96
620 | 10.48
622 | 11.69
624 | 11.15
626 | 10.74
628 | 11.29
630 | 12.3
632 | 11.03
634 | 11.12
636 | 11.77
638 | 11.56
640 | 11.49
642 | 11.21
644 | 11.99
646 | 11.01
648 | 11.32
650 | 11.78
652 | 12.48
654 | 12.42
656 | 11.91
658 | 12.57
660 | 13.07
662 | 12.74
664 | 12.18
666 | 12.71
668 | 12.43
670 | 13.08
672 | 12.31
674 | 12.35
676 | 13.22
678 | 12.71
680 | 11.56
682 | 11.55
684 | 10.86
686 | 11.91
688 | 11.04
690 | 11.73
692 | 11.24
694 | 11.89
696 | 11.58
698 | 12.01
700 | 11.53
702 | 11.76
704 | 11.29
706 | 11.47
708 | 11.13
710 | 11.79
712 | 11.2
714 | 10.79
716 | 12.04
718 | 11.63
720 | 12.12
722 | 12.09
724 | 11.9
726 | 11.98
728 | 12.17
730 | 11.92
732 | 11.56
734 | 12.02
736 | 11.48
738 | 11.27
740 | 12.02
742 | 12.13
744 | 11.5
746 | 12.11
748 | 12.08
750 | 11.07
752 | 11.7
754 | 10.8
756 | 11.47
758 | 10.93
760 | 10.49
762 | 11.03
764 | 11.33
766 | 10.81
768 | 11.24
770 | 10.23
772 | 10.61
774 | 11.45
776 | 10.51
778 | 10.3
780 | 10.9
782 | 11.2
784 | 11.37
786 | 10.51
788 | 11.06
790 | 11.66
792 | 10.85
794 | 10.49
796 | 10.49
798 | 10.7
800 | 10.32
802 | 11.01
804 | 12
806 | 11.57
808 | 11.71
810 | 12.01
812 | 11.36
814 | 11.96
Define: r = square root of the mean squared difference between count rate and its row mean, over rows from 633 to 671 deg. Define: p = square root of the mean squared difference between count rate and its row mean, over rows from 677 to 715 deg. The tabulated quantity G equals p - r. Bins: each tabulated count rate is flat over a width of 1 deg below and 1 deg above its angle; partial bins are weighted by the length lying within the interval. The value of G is -0.19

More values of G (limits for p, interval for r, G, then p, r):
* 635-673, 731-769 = 0.12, 0.599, 0.48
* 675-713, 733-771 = 0.00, 0.549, 0.55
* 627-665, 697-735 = 0.23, 0.607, 0.38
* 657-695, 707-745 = 0.29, 0.684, 0.39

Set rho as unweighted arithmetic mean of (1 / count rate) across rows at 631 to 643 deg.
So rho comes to 0.0880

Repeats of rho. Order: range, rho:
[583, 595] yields 0.0878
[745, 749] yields 0.0827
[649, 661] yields 0.0809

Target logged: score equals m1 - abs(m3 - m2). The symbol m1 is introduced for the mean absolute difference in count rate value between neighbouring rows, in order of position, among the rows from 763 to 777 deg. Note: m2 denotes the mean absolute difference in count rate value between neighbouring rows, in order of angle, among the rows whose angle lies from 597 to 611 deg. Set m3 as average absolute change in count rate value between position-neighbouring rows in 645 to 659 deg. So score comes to 0.58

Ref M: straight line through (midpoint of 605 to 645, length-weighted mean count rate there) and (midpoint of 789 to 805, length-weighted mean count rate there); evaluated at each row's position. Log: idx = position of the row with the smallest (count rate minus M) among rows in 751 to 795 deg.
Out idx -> 770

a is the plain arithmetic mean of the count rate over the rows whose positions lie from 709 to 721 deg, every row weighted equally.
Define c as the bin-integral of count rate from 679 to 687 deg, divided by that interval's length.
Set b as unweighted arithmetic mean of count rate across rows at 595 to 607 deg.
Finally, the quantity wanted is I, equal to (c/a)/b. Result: 0.086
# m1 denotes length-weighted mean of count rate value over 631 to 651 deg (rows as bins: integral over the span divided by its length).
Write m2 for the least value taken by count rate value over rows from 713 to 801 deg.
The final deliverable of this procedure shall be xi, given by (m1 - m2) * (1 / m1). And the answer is 0.105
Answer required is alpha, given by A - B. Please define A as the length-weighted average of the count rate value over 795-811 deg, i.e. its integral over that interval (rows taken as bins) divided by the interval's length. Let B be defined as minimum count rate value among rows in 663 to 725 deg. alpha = 0.4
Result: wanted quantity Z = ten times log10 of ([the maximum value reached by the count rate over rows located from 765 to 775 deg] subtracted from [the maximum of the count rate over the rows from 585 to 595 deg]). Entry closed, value -3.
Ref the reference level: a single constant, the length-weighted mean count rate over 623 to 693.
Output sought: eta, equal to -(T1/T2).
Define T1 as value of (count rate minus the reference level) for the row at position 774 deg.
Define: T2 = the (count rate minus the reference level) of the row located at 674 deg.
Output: 0.9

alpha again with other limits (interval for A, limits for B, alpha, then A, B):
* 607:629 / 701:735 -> 0.3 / 11.1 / 10.79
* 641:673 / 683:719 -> 1.4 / 12.2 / 10.79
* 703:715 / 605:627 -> 0.8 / 11.3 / 10.48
